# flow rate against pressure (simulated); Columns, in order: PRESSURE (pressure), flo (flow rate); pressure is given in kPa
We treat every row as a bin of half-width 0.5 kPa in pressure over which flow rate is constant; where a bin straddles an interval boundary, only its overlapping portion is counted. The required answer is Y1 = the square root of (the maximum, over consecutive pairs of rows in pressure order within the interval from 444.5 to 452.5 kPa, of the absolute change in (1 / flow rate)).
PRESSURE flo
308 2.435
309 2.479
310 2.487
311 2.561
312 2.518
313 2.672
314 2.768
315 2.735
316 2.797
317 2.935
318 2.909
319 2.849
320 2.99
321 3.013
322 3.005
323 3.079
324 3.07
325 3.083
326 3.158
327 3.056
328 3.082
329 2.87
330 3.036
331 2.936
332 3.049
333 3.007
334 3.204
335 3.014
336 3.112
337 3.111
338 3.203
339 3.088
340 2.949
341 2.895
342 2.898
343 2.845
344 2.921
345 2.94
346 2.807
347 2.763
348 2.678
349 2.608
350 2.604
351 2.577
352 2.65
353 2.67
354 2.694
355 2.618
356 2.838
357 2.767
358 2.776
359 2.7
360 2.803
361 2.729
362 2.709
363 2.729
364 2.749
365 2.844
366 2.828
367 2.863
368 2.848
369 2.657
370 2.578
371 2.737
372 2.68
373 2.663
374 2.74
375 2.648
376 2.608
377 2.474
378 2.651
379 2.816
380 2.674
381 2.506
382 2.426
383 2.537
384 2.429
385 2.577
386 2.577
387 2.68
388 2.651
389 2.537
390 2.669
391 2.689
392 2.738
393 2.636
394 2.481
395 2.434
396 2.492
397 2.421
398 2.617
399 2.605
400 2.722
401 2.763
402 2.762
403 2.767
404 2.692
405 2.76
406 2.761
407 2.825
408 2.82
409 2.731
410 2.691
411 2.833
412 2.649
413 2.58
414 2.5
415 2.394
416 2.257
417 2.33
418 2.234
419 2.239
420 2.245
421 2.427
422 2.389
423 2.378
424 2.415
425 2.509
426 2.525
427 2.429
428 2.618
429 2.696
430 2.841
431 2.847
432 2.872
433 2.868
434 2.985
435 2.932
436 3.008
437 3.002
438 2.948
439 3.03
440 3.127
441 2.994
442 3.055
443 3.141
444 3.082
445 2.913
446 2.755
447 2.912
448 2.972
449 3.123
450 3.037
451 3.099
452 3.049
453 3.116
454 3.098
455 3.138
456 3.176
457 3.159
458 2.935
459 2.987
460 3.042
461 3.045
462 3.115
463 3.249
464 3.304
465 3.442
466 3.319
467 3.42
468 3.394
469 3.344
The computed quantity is 0.140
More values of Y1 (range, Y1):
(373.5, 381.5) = 0.164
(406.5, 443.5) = 0.183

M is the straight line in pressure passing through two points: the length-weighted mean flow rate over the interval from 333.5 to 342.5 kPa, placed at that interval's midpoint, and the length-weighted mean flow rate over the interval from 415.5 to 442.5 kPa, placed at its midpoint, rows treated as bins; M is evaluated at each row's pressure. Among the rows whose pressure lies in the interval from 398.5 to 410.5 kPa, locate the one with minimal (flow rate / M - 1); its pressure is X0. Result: 399 kPa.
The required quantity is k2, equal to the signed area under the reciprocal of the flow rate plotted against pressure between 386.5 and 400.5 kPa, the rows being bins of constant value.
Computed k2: 5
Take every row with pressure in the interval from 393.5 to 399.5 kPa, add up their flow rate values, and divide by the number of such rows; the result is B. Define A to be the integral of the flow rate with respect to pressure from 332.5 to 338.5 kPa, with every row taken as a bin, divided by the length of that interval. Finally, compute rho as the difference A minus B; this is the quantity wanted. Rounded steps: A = 3.1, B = 2.51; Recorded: 0.60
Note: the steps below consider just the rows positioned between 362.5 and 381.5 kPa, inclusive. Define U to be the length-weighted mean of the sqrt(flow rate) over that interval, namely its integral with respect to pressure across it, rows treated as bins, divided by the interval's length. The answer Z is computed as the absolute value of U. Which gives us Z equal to 1.64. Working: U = 1.64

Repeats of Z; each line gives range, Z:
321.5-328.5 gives 1.75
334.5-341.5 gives 1.75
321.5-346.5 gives 1.74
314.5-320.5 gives 1.69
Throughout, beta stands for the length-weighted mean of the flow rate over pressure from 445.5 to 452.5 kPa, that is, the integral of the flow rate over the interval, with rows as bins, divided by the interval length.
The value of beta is 2.99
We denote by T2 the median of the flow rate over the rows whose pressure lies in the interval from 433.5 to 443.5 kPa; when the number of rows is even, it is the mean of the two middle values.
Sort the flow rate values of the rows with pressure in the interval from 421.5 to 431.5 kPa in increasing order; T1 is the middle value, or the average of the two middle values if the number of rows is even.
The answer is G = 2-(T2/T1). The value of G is 0.81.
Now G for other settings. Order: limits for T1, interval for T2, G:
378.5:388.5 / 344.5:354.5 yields 0.96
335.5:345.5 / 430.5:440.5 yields 0.99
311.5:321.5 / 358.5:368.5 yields 1.02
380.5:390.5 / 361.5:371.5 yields 0.93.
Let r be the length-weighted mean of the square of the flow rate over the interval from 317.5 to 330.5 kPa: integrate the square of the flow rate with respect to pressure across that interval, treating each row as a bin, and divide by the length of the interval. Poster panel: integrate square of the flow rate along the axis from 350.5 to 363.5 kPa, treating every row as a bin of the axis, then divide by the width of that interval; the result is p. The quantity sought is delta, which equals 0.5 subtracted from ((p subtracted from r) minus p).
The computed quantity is -6.1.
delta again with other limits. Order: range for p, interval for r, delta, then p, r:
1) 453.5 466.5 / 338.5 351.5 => -12.5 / 10.0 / 7.9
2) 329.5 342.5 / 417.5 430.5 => -12.9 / 9.2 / 6.1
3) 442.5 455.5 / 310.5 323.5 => -10.9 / 9.2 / 8.1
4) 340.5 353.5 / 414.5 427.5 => -10.1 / 7.6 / 5.6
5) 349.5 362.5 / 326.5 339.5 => -5.8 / 7.3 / 9.4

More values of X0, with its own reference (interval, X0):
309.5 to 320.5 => 310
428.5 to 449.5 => 429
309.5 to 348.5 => 310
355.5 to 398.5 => 382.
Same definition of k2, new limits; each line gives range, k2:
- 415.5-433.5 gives 7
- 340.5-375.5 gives 13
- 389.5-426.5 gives 14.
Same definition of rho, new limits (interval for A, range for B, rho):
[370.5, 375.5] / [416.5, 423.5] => 0.37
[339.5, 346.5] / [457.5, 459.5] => -0.07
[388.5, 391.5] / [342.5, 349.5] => -0.16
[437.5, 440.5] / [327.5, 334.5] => 0.01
